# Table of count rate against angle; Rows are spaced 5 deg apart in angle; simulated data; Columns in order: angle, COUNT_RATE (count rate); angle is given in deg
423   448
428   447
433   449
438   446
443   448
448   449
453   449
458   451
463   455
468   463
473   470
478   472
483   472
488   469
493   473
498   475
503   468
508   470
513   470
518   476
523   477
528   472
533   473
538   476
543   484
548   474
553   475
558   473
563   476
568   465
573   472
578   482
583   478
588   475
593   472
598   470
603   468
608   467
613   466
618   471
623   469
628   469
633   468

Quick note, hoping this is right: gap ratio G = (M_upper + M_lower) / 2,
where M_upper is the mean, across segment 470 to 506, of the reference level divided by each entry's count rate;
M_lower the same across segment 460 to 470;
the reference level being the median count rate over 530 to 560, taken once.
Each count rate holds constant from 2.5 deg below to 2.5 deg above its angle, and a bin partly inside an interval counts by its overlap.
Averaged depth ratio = 1.02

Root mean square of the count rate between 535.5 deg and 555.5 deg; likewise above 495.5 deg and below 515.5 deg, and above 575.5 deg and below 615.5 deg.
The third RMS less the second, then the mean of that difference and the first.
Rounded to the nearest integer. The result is 239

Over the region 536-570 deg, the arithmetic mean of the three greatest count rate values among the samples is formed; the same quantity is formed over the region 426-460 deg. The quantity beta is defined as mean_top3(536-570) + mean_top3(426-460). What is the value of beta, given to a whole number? 928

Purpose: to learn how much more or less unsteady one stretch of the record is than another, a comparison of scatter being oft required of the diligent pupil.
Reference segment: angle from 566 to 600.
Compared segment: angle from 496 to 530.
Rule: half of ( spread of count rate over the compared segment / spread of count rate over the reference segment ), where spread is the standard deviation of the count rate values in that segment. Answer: 0.3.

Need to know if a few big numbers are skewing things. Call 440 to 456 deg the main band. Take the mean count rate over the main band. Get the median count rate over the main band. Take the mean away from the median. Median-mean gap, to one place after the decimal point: 0.3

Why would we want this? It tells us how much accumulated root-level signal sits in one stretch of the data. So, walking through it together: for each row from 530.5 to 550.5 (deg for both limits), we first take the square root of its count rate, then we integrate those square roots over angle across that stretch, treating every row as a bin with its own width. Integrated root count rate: 437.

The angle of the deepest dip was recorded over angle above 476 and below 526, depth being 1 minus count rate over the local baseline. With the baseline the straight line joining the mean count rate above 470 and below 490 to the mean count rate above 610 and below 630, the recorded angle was 503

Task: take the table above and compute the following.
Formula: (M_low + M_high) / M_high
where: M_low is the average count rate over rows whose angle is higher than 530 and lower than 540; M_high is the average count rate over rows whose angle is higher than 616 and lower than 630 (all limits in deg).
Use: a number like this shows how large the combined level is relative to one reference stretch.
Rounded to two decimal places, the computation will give 2.01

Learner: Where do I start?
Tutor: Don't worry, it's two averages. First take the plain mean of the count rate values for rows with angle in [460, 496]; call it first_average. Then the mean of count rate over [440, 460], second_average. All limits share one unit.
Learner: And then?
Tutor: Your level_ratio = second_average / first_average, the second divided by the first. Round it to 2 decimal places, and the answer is 0.96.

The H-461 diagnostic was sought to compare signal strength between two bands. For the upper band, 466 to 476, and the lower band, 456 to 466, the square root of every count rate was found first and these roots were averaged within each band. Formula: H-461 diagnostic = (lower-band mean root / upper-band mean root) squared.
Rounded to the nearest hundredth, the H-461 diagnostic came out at 0.97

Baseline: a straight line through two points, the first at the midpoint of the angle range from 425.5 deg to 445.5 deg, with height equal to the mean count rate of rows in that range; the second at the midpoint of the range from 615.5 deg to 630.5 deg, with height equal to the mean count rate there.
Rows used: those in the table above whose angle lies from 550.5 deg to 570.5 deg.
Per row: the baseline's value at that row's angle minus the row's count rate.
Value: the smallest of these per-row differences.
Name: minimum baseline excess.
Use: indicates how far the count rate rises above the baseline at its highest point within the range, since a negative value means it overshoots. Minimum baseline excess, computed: -13.6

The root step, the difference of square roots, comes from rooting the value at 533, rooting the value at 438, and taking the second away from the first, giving 0.63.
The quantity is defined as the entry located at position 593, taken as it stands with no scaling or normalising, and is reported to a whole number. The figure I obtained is 472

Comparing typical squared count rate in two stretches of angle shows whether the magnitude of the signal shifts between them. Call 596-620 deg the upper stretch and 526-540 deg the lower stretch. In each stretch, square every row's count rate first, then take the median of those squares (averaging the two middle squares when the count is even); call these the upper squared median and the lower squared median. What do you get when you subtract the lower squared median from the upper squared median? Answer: -4705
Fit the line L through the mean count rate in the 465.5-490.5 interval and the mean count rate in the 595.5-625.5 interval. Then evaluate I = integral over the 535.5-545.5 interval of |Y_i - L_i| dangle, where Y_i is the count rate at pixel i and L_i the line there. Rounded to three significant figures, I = 111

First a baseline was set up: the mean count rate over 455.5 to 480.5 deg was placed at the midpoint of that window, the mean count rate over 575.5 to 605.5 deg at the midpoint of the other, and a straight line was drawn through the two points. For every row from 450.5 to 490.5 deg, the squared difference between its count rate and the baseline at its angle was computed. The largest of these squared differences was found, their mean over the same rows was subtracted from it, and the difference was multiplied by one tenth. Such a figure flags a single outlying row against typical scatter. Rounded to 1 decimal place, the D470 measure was 7.4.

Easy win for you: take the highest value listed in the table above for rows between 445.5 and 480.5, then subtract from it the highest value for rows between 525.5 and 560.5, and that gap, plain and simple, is -12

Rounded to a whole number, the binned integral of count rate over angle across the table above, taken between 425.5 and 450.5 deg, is 11195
